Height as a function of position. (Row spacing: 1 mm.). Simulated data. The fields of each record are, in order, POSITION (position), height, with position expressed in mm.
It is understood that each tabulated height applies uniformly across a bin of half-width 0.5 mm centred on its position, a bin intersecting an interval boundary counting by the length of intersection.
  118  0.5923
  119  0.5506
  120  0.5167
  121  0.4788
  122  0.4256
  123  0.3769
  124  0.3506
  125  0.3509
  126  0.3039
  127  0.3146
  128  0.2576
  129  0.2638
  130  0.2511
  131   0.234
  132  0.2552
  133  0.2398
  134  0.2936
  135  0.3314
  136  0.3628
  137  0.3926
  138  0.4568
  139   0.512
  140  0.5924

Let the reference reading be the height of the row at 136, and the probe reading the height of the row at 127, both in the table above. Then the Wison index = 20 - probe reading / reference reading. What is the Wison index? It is 19.1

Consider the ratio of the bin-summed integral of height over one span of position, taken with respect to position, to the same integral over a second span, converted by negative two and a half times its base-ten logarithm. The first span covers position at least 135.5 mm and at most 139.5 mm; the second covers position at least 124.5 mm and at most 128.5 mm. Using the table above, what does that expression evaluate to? -0.4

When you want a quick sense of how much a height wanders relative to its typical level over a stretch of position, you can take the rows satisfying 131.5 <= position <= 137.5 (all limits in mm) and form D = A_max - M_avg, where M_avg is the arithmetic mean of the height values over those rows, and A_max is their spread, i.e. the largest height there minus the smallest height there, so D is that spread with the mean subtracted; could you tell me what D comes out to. -0.160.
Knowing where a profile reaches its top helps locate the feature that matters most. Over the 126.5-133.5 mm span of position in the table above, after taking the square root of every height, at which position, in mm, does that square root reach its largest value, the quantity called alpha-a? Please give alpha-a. 127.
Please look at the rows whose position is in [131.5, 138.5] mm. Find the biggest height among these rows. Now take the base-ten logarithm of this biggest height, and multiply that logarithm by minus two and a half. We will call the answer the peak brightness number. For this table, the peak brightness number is 0.85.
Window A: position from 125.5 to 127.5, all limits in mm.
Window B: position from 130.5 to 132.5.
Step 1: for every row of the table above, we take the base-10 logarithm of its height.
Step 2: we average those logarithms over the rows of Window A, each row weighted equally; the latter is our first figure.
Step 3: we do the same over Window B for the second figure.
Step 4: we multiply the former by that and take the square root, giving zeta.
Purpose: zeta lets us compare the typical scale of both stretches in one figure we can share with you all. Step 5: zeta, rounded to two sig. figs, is 0.56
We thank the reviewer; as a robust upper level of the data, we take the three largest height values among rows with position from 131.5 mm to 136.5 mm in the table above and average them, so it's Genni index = 0.33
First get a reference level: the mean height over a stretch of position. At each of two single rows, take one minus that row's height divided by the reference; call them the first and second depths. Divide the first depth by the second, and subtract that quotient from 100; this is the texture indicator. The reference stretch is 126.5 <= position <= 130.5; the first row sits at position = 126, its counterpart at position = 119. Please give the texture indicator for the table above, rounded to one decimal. 99.9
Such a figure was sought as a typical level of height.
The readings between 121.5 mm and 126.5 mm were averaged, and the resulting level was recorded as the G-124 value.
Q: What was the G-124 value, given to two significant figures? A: 0.36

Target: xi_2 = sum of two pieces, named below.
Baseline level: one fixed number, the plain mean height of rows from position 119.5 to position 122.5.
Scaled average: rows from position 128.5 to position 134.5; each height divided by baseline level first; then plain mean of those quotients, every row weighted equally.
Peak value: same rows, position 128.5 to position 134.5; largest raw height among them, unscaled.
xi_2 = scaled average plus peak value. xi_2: 0.83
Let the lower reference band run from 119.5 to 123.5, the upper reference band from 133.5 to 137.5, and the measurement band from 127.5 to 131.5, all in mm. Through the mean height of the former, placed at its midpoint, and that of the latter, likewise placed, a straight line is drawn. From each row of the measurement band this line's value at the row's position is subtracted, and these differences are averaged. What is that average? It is -0.14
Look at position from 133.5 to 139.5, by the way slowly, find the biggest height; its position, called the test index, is 139 mm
